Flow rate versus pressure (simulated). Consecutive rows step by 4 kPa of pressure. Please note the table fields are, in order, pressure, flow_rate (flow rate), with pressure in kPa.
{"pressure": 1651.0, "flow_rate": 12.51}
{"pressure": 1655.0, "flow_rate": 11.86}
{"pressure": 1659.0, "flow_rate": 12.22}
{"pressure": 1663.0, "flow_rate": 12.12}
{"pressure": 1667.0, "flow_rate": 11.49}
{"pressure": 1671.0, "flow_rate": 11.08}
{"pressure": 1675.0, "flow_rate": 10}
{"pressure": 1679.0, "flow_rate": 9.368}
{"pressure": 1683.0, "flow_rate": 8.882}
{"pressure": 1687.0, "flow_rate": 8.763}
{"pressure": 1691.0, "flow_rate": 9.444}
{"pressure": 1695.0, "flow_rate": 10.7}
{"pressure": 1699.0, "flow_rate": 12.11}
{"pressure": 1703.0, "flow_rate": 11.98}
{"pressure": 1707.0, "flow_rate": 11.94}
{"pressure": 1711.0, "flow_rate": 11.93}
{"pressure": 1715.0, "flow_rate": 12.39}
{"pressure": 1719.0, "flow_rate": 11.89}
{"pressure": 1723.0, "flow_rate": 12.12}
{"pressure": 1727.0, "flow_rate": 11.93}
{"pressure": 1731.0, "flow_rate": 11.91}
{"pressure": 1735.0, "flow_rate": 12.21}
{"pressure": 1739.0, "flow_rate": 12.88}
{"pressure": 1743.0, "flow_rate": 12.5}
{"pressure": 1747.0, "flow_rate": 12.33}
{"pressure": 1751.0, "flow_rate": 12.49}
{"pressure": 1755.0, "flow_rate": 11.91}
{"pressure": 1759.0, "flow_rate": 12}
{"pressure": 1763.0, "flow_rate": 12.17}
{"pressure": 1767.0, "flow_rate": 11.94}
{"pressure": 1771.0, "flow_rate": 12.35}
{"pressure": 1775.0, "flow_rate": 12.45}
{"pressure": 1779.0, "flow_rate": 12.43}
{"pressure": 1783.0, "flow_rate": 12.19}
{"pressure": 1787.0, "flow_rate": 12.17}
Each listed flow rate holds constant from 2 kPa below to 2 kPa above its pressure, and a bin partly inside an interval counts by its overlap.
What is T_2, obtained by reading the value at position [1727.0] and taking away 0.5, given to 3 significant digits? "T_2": 11.4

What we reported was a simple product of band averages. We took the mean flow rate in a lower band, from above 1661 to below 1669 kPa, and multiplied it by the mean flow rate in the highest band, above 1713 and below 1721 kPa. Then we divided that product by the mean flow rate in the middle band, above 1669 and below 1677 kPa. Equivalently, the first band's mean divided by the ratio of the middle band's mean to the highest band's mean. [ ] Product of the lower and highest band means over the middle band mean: 13.6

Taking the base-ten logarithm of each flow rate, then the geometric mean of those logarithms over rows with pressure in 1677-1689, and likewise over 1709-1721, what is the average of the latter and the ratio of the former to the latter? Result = 0.982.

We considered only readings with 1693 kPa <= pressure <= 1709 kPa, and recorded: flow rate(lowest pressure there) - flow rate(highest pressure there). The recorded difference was -1.2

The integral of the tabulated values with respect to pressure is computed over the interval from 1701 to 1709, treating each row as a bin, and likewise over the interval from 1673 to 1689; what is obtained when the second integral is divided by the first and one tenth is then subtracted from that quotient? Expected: 1.4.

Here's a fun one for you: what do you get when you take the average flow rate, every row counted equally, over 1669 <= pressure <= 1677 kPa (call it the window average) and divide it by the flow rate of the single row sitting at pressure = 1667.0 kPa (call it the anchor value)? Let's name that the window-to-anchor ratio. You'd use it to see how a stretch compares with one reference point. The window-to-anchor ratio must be 0.92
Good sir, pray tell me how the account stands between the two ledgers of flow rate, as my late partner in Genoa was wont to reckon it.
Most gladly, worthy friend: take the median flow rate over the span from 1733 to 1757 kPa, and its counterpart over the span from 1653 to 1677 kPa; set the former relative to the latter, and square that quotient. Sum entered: 1.13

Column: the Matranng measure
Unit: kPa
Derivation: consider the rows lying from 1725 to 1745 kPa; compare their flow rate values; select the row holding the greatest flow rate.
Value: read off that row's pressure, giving 1739.0 kPa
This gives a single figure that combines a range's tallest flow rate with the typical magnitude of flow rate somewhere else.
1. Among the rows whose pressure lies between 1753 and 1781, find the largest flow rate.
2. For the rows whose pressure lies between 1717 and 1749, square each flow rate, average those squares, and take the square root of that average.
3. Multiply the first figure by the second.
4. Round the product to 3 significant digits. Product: 152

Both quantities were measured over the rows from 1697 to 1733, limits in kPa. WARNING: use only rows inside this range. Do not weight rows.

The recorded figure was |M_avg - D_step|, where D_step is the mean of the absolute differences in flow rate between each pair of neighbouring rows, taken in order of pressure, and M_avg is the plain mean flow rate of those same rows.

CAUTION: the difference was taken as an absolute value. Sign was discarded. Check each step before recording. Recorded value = 11.82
